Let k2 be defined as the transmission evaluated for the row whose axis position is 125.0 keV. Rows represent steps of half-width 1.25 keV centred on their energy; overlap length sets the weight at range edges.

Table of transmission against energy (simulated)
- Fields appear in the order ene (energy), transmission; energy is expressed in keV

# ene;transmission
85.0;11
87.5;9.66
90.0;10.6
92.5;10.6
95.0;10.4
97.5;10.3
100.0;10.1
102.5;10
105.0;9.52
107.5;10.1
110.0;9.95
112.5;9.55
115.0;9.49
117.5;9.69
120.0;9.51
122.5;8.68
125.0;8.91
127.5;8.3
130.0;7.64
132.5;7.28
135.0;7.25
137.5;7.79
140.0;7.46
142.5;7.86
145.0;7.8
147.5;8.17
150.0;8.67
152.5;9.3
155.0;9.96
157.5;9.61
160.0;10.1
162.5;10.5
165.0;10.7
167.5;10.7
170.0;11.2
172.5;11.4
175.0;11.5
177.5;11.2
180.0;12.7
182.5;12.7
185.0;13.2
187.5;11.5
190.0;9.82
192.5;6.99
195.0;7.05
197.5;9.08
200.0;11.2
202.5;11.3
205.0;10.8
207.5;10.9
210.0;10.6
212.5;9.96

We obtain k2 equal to 8.91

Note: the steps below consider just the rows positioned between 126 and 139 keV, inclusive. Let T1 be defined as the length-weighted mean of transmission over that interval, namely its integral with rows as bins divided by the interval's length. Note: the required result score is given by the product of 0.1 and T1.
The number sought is 0.77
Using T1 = 7.7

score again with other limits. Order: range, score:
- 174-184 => 1.21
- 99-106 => 0.99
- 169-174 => 1.13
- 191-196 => 0.72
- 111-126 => 0.93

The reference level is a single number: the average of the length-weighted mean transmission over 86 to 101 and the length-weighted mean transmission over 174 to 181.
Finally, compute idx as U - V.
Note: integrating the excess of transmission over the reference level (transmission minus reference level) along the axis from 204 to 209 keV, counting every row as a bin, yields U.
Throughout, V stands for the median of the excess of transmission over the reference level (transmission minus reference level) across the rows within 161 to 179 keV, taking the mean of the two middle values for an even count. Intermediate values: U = -1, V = 0.16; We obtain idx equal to -1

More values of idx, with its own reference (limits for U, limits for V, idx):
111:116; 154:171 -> -7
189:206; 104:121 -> -26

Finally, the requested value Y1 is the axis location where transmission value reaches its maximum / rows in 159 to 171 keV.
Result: 170.0 keV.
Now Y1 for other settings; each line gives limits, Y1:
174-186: 185.0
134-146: 142.5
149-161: 160.0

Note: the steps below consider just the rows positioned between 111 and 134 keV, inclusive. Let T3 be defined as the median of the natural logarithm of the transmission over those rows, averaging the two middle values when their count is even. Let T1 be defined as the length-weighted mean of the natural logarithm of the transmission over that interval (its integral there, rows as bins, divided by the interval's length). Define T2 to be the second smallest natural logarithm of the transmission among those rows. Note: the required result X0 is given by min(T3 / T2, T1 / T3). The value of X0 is 0.991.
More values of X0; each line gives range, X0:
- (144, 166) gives 0.989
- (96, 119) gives 0.996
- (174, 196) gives 0.963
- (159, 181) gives 0.996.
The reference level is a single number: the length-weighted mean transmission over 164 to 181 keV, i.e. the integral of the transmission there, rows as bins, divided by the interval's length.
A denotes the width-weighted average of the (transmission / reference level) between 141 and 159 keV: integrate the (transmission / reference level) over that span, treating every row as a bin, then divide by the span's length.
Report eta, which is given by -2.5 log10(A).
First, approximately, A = 0.77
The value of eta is 0.28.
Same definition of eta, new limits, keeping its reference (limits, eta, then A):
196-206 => 0.08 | 0.93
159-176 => 0.04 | 0.96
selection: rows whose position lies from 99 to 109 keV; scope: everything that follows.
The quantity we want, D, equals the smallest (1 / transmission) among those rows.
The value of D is 0.099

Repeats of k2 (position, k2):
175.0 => 11.5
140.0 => 7.46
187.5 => 11.5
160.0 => 10.1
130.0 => 7.64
